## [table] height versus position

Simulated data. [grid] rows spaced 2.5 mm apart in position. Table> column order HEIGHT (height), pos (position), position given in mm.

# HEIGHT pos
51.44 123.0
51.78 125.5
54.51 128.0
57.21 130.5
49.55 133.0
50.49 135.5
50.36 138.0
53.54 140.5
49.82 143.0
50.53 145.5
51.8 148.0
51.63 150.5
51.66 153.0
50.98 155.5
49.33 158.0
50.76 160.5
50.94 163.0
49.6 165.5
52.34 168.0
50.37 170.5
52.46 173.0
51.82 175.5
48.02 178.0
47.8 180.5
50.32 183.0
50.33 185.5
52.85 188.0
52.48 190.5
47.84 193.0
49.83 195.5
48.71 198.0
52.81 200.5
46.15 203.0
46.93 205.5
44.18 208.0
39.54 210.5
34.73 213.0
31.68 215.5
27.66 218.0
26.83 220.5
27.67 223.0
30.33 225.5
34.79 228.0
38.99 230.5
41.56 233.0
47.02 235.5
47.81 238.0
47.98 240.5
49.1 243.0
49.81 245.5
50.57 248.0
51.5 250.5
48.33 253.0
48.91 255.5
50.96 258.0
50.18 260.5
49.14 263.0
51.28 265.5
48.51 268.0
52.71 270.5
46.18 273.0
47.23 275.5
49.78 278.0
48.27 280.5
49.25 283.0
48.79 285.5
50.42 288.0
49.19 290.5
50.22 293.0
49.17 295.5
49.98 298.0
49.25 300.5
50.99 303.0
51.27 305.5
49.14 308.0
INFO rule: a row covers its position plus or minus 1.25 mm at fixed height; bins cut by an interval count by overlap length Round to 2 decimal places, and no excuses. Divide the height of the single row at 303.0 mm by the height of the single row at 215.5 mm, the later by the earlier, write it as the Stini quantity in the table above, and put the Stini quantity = 1.61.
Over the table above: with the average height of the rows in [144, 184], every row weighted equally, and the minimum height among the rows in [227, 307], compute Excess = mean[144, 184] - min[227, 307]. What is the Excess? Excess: 16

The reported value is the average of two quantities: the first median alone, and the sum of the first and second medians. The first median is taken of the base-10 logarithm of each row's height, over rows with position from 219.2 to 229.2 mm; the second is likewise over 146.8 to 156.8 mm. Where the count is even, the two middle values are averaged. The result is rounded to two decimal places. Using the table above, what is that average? 2.32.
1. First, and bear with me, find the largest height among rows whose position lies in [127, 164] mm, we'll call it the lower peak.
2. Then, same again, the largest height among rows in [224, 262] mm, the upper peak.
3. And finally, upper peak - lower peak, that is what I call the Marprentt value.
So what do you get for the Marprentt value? -5.7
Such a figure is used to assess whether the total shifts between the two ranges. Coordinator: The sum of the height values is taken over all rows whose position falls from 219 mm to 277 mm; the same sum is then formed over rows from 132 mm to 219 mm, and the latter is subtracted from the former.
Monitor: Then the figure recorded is -652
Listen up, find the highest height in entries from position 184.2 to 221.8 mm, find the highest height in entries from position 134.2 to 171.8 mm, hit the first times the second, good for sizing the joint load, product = 2830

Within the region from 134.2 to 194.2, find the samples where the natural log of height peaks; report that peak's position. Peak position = 140.5 mm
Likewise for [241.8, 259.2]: 250.5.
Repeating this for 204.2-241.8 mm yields 240.5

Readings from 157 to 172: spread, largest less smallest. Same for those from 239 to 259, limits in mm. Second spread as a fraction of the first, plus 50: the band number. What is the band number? 51.2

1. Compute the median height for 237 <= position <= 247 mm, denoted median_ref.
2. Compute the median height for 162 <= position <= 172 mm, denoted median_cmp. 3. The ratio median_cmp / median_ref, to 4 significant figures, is 1.044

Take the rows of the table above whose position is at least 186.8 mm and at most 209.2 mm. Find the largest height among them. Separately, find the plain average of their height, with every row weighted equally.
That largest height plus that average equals 101.9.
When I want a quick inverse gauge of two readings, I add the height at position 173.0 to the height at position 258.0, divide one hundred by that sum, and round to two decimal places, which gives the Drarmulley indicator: 0.97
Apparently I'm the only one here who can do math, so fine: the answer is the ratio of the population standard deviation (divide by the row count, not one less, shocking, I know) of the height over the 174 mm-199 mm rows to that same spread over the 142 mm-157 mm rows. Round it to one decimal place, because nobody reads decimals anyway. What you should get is 2.5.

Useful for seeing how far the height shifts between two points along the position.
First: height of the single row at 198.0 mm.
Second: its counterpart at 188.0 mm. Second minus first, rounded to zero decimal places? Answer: 4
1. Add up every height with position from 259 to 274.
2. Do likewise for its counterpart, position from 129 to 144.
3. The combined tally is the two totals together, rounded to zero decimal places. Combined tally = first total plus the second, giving 609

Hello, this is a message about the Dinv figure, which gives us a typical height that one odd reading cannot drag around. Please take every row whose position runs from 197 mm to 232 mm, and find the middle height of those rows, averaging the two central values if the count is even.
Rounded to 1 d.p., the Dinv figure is 36.9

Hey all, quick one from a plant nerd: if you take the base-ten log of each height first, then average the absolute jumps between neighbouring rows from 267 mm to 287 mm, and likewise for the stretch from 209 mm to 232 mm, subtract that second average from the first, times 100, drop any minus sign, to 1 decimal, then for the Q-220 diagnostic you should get 2.0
